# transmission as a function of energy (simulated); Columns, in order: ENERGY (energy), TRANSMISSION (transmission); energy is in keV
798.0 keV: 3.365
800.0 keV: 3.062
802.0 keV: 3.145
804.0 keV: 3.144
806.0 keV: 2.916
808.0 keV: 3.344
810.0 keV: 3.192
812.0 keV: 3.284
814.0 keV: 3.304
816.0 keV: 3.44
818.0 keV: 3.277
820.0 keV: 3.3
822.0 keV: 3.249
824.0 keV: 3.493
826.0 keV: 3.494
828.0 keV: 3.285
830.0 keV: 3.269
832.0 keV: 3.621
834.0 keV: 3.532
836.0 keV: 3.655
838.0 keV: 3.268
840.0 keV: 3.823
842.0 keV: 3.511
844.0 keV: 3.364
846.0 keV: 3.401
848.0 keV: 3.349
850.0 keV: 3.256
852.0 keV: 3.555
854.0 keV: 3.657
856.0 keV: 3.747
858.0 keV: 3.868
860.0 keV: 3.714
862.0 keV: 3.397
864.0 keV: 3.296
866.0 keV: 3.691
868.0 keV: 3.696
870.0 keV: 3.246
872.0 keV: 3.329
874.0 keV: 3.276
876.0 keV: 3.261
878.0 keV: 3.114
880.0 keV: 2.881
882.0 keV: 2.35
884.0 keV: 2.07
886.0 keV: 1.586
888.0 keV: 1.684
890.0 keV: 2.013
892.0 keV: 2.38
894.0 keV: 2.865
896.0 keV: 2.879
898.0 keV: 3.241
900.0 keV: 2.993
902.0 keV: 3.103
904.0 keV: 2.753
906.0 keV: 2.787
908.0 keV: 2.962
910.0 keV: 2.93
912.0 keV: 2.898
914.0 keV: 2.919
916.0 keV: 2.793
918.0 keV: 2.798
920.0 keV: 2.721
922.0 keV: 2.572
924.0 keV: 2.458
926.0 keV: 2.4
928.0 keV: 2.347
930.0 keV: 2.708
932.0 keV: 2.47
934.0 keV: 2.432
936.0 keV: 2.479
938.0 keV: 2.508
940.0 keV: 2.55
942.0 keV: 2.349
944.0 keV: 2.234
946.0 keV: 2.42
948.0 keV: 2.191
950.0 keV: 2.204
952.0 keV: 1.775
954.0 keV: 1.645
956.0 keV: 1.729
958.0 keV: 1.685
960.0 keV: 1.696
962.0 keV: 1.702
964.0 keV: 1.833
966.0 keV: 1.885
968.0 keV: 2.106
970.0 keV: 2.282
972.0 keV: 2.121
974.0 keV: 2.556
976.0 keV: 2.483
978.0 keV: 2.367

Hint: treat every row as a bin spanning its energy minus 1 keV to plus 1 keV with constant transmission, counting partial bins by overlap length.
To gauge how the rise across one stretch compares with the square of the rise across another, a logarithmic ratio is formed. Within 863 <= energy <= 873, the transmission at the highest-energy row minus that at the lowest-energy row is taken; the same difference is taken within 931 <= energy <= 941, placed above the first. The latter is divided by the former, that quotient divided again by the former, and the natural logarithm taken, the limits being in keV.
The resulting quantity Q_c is 4.3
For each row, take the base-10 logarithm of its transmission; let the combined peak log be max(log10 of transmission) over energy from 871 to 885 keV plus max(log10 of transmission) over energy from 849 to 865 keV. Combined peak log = 1.11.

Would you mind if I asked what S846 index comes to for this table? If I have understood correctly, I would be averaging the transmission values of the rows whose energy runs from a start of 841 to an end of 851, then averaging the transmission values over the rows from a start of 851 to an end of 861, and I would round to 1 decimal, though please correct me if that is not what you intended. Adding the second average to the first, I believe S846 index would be 7.1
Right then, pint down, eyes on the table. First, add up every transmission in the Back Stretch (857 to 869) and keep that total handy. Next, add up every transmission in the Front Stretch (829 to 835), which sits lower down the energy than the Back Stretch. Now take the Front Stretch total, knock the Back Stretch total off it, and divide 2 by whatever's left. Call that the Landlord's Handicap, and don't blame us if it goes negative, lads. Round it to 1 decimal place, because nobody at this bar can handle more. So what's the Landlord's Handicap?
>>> -0.2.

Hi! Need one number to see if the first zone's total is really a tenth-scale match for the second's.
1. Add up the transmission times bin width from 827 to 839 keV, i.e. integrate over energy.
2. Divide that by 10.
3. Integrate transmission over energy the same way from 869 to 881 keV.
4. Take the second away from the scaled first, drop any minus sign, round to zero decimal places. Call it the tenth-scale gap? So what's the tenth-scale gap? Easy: 34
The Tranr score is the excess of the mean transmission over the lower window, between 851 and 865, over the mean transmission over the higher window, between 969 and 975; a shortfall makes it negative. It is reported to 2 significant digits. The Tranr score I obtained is 1.3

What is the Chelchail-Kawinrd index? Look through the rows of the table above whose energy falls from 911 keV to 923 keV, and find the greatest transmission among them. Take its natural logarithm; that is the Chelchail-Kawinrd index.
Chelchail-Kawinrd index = 1.07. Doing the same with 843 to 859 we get 1.35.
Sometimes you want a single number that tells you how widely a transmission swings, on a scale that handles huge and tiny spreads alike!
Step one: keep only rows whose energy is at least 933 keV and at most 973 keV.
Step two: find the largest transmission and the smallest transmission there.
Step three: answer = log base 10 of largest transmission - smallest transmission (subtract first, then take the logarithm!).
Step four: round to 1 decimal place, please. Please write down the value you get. 0.0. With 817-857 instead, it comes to -0.2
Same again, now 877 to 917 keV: 0.2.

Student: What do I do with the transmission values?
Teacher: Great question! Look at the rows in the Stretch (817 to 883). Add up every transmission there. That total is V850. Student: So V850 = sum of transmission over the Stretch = 112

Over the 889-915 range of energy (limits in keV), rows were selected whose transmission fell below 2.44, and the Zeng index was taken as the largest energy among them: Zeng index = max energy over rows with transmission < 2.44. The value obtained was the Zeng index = 892.0 keV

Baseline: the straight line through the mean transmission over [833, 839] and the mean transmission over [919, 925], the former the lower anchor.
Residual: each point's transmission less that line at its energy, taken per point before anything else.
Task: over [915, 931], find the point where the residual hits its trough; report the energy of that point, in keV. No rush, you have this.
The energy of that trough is 928.0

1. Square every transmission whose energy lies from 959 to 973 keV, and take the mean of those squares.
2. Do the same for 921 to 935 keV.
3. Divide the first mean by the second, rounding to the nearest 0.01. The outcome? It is 0.62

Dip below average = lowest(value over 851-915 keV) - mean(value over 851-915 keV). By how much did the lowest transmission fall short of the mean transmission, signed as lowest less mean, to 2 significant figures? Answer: -1.4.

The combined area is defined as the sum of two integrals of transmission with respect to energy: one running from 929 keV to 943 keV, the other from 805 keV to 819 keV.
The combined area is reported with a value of 81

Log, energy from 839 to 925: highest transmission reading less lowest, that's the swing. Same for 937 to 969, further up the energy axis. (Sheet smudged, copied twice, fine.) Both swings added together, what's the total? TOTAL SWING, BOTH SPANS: 3.2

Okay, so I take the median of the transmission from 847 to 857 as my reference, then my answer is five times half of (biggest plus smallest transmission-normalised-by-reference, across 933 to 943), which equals 3.4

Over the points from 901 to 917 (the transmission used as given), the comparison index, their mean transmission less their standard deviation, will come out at 2.8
